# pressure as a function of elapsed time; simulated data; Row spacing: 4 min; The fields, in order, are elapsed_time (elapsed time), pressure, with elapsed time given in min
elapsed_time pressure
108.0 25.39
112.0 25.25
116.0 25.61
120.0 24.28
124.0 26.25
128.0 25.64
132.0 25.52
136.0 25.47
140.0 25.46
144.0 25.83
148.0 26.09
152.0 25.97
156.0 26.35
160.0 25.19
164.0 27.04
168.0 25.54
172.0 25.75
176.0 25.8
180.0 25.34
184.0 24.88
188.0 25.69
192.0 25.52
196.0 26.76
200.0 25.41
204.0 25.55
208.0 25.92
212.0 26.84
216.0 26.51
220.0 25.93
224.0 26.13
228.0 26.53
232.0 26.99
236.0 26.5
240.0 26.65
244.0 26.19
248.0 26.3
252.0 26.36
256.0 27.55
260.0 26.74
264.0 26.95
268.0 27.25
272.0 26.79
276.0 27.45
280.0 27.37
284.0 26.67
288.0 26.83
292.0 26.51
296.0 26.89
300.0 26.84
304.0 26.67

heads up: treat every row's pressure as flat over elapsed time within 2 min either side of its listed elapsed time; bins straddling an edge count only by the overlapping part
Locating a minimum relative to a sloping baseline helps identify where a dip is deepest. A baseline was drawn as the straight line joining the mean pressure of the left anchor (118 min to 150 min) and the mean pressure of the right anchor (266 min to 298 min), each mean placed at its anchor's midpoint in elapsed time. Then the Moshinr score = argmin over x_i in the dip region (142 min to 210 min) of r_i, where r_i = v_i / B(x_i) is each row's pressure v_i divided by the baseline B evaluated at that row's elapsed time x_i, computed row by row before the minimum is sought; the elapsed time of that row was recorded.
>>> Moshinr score 184.0 min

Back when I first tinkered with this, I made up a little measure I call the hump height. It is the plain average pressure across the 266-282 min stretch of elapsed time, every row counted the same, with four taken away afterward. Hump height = 23.2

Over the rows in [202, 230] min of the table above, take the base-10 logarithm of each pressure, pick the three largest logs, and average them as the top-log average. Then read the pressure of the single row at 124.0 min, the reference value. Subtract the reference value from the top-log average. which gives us -24.8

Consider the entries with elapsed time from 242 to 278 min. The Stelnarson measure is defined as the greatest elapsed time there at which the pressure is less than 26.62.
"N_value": 252.0 min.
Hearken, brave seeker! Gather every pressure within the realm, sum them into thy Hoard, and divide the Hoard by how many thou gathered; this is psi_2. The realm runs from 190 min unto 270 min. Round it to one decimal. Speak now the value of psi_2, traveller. 26.4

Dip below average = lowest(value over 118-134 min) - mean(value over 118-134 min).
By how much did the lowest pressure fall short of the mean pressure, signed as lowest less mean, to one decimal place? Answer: -1.1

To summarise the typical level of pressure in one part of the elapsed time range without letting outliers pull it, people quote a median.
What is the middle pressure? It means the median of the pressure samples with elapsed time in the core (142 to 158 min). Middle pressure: 26.0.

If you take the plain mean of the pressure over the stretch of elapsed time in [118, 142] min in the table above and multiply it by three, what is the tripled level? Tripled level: 76.3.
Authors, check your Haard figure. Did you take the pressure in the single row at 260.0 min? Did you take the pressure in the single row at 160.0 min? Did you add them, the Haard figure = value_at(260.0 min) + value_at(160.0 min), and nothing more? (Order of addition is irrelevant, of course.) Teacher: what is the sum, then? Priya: 51.9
